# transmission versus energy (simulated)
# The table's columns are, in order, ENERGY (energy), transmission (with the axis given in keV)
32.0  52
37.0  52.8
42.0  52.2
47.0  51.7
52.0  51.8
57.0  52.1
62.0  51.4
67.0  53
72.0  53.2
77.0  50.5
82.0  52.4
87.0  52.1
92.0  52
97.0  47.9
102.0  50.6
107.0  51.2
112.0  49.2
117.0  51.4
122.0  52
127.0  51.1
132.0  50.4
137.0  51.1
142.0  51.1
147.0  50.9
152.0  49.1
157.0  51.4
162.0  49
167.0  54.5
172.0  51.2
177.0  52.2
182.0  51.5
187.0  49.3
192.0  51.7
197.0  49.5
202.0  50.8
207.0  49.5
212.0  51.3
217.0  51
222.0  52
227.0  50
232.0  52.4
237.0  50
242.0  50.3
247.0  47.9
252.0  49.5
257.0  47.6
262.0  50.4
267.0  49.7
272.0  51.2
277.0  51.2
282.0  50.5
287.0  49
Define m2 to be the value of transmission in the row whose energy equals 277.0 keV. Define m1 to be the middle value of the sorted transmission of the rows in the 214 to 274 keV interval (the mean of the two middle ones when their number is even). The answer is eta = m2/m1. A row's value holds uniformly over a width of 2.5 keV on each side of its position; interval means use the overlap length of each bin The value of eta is 1.02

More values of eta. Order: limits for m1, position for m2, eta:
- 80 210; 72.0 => 1.04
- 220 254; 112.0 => 0.98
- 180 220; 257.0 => 0.94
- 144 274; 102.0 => 1.00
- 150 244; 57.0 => 1.02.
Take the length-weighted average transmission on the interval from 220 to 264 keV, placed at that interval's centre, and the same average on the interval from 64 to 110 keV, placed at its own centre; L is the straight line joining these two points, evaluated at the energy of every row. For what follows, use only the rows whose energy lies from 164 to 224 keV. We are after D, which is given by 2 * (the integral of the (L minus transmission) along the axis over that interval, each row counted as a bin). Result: -91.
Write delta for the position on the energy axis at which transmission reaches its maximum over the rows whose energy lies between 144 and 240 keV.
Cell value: 167.0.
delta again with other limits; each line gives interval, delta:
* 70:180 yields 167.0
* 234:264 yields 262.0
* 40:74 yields 72.0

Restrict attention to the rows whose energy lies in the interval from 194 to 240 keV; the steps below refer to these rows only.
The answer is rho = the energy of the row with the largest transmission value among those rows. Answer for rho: 232.0 keV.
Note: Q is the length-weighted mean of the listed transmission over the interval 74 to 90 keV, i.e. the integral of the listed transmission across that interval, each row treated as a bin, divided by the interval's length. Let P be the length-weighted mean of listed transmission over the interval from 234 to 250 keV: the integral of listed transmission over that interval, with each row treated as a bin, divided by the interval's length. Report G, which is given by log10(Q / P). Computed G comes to 0.019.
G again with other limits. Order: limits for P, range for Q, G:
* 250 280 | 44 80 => 0.017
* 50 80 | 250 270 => -0.023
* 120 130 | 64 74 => 0.013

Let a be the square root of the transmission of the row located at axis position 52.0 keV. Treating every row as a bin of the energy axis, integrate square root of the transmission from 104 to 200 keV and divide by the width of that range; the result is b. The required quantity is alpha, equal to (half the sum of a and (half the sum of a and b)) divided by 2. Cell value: 3.59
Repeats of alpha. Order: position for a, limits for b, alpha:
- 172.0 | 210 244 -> 3.58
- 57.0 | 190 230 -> 3.60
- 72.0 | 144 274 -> 3.62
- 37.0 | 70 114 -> 3.62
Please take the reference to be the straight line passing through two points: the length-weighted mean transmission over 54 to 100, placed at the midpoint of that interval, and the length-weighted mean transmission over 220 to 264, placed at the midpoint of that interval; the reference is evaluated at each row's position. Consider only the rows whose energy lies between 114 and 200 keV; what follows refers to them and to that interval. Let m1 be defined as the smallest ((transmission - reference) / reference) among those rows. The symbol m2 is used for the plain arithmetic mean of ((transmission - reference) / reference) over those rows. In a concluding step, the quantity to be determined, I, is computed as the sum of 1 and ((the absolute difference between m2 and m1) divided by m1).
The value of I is -0.11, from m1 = -0.035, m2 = 0.0040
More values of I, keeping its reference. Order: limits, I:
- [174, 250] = -0.17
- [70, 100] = 0.05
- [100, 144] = 0.13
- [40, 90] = -0.27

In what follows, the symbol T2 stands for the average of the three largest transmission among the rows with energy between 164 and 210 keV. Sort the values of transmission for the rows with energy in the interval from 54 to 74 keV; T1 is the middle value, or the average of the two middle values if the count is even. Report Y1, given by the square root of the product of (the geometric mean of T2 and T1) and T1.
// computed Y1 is 52.6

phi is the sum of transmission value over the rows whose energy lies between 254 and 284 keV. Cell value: 301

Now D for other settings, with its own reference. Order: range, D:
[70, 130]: 22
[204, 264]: -12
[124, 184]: -40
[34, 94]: -58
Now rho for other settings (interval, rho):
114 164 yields 122.0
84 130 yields 87.0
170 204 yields 177.0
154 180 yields 167.0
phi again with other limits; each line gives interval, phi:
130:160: 304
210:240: 307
